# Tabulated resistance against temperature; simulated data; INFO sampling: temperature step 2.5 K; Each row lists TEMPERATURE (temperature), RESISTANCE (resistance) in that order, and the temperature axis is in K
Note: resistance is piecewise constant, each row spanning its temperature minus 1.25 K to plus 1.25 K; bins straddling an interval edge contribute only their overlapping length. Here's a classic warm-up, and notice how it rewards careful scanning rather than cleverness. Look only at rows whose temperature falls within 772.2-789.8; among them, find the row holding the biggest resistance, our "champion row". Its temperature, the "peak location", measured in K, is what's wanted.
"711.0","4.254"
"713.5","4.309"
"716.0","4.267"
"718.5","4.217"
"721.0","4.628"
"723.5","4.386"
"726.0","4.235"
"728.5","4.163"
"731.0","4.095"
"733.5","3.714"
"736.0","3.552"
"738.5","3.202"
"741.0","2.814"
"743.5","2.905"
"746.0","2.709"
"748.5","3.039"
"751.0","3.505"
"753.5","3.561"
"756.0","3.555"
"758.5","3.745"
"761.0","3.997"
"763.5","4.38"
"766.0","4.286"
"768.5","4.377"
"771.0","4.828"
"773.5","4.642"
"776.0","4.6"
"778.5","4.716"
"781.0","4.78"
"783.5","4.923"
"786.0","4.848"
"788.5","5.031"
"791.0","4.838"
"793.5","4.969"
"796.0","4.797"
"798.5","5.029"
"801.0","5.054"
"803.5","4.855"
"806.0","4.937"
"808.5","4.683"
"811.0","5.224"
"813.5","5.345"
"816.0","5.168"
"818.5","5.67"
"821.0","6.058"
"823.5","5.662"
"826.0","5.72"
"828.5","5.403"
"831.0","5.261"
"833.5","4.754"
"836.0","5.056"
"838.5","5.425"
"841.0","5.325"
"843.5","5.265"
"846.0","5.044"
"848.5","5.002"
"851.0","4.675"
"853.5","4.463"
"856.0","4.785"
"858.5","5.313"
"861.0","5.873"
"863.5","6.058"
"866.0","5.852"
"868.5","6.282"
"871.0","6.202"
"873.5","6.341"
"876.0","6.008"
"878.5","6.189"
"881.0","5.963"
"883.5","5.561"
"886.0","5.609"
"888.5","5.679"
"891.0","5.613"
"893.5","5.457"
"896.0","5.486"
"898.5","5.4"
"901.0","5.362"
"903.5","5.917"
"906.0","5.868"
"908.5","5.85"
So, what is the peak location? 788.5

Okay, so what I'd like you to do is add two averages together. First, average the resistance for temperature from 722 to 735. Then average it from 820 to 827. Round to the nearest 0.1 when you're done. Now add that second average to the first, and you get 9.9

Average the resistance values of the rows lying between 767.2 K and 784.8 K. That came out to 4.7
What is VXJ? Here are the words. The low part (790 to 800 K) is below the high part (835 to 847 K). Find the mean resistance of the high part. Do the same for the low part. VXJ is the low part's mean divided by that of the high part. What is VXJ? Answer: 0.94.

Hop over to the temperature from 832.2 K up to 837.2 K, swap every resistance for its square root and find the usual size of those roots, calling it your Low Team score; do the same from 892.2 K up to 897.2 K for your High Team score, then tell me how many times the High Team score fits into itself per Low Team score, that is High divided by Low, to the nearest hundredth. 1.06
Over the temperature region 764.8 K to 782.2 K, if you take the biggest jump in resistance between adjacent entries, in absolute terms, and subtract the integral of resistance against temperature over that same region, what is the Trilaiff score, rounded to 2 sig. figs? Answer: -80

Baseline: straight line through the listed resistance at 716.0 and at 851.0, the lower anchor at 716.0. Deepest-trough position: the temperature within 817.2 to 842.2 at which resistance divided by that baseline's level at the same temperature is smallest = 833.5 K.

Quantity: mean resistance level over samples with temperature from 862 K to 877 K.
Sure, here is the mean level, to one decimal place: 6.1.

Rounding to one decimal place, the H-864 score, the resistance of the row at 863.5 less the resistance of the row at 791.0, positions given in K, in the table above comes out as 1.2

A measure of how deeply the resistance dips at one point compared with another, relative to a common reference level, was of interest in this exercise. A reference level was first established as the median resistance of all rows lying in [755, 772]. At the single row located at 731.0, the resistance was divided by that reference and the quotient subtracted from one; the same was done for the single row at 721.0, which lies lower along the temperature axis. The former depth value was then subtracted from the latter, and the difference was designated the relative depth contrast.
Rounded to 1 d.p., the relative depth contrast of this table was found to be -0.1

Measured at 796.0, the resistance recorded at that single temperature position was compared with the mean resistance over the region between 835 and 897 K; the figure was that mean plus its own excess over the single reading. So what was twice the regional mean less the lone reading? 6.3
